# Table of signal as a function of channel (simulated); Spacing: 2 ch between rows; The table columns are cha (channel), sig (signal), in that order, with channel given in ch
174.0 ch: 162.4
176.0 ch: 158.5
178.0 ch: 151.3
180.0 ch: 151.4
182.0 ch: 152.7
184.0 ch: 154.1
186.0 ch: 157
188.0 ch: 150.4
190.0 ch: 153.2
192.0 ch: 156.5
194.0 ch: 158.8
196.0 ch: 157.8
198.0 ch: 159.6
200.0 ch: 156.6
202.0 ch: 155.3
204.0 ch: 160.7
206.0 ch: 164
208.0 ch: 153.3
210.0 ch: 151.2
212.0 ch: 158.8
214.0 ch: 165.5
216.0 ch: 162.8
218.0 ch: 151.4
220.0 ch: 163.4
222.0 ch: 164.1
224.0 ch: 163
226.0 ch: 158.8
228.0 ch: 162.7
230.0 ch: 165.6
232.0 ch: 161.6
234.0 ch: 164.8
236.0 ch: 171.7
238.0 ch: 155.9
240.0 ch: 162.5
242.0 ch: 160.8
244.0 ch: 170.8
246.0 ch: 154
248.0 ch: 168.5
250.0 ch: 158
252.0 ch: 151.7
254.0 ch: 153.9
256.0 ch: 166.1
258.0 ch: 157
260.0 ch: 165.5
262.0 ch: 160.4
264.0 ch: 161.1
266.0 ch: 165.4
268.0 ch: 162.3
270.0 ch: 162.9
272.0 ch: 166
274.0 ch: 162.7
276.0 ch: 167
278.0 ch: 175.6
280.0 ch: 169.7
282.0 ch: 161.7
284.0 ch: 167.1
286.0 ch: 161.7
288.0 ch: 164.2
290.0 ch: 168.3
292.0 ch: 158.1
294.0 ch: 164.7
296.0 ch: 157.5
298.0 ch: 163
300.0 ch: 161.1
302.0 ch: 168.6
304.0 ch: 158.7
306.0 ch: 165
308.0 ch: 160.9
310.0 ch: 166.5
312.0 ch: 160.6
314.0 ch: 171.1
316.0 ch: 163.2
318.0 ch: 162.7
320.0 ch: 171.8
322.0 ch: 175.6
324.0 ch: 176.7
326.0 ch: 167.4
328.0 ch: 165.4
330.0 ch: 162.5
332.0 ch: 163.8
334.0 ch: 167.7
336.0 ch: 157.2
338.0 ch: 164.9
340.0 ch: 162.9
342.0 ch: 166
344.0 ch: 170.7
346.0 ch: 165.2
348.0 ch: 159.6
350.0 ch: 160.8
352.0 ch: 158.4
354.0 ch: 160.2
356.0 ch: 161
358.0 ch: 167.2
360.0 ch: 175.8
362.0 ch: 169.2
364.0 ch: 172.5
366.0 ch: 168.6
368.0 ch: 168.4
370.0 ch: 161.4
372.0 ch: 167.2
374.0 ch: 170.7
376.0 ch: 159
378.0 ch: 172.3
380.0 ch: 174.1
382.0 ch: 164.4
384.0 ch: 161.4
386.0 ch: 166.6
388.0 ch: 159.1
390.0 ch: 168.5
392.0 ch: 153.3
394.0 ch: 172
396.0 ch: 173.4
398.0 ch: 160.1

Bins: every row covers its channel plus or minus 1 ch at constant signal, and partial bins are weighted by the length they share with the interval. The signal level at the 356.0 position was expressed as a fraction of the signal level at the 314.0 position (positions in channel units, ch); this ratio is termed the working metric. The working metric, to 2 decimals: 0.94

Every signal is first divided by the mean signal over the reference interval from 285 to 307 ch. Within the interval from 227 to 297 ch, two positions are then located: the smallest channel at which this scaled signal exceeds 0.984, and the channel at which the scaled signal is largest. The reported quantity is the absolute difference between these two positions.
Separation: 50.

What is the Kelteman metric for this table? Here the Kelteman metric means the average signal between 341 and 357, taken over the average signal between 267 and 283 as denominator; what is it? 0.98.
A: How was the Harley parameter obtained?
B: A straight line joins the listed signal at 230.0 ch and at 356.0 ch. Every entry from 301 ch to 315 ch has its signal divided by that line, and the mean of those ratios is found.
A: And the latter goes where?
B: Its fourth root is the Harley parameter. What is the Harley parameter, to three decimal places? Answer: 1.003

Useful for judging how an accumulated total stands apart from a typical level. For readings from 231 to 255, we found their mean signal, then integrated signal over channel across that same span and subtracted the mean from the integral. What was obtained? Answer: 3707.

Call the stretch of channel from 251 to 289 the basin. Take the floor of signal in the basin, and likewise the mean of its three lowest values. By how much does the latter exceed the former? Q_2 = 2.5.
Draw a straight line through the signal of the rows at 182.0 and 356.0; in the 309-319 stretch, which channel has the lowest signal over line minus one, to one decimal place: 312.0 ch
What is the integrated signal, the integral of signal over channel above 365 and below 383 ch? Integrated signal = 3012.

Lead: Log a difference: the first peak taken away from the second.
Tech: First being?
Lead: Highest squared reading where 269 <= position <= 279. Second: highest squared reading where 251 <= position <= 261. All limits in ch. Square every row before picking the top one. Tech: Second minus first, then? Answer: -3246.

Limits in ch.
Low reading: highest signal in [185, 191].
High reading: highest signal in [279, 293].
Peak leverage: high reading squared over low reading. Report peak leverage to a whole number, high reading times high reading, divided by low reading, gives 183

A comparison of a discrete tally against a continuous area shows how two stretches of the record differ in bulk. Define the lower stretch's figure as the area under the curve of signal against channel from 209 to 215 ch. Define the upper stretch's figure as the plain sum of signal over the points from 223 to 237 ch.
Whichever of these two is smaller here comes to 951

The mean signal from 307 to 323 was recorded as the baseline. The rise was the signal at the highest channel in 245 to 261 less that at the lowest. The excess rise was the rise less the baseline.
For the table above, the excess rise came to -155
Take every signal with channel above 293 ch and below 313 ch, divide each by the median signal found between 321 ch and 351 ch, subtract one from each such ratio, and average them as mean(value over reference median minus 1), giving -0.015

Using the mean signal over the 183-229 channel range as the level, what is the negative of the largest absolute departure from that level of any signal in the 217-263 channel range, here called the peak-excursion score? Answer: -13.5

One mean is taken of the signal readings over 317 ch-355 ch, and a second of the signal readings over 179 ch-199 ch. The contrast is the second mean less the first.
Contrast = -10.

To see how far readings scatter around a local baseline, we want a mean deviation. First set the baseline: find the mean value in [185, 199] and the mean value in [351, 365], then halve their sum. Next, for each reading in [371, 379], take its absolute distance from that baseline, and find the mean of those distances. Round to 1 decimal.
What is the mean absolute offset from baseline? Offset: 7.2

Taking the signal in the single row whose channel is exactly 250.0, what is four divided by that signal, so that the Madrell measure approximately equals 0.0253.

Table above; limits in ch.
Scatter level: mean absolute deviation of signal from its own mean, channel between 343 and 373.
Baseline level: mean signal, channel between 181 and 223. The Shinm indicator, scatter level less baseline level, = -153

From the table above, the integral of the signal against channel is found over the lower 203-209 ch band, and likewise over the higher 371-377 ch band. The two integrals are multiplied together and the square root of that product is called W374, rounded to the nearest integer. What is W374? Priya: 975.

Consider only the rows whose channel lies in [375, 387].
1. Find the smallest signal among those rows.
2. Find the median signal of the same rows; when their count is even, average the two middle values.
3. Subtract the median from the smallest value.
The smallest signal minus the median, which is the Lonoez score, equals -6.5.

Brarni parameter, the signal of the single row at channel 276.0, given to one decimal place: 167.0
